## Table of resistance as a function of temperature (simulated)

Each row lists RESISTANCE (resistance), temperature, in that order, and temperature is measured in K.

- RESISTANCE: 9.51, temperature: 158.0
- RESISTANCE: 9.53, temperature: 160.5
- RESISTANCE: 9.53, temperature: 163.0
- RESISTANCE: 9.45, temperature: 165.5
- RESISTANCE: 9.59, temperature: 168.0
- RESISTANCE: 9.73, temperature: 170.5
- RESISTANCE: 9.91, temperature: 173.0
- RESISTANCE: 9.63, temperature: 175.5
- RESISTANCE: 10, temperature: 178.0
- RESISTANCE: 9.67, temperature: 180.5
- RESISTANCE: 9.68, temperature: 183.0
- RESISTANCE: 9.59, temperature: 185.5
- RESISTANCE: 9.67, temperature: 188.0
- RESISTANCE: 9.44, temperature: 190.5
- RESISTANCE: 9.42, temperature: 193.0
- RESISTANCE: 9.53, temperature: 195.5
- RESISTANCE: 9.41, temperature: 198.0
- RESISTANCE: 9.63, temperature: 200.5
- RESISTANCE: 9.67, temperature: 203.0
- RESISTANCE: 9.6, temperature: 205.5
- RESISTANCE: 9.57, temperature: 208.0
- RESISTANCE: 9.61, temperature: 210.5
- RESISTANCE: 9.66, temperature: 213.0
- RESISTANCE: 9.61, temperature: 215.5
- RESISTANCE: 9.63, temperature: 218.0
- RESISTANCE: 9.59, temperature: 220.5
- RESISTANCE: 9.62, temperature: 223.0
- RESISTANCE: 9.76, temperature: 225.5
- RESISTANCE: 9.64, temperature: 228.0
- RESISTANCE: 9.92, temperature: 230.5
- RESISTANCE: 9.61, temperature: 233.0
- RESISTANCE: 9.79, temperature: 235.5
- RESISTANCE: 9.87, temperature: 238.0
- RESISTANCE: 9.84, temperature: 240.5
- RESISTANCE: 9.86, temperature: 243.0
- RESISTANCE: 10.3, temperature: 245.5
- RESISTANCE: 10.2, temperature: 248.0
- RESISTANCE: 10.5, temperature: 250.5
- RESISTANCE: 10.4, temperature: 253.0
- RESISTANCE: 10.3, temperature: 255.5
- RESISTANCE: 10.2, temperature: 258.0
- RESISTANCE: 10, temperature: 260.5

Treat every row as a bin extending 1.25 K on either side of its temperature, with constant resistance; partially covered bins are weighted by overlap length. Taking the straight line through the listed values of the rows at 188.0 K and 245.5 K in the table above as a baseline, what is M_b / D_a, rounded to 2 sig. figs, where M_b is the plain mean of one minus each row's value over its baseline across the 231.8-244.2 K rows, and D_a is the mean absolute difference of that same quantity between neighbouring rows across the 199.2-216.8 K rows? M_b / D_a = 8.8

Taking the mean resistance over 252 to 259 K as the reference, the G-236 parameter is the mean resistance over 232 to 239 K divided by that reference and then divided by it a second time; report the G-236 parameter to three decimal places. 0.092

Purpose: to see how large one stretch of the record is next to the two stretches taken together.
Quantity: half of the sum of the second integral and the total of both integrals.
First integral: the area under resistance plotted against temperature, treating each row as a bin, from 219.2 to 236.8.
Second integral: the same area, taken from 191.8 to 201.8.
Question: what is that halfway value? 180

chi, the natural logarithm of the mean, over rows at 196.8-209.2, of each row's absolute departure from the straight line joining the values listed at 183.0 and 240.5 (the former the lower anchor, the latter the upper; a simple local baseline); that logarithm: -1.8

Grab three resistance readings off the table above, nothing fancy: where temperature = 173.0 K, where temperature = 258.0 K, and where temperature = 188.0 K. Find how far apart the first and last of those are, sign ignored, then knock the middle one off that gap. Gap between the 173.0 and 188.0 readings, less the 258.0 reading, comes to -10.0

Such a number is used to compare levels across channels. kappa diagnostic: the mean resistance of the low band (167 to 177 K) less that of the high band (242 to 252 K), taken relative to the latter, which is -0.049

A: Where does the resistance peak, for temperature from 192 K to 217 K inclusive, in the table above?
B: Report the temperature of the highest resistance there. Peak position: 203.0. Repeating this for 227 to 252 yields 250.5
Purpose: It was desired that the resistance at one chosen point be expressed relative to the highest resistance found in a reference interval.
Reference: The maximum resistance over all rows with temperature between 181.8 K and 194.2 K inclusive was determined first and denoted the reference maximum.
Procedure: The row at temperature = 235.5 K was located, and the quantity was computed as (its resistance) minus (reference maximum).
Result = 0.11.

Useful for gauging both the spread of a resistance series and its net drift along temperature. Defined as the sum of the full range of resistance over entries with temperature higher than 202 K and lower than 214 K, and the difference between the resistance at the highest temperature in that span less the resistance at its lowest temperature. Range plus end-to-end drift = 0.09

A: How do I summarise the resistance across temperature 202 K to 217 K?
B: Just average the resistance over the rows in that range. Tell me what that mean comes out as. 9.62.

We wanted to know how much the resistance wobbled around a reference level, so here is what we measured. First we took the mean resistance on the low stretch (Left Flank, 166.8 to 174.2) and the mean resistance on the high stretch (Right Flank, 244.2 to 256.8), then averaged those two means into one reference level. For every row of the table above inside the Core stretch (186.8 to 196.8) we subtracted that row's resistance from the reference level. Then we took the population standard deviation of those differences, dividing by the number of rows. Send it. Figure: 0.10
